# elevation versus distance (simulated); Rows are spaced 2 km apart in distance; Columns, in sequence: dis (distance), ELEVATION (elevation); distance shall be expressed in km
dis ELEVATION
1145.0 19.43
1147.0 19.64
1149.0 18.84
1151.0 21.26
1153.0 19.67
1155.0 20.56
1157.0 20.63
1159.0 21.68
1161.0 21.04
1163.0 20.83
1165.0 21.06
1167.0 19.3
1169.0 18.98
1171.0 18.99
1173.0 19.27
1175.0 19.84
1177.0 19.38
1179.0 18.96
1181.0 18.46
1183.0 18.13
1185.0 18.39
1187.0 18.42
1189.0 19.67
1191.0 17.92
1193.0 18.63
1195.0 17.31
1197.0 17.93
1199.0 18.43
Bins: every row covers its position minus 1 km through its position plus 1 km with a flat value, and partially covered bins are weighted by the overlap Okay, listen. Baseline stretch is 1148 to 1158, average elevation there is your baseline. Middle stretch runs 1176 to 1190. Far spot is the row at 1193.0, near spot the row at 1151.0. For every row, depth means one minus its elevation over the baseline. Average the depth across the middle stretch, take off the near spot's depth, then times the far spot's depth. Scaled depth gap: 0.010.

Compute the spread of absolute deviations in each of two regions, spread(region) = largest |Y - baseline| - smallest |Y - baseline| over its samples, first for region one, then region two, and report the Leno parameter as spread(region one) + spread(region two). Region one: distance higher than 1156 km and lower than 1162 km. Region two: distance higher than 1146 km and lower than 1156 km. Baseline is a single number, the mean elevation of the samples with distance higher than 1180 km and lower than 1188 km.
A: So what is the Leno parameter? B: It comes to 3.5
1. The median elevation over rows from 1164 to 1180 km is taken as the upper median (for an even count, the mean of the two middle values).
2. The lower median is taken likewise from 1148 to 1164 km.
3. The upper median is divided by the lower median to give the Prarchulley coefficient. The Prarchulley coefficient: 0.930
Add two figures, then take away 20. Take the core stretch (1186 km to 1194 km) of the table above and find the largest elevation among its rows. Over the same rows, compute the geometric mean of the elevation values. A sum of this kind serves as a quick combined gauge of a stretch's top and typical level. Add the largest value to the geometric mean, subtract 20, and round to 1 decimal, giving 18.3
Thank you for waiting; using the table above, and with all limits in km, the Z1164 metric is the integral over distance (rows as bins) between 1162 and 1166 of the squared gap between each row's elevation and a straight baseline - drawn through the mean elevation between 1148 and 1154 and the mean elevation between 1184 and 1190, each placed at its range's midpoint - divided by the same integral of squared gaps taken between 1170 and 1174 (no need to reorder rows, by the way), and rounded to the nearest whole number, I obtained 39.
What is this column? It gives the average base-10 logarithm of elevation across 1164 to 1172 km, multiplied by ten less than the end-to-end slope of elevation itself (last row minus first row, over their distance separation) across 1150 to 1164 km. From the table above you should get -13.0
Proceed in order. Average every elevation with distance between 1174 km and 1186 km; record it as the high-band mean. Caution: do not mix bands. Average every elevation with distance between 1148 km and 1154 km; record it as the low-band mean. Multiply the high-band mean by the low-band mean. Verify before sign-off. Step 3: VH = 376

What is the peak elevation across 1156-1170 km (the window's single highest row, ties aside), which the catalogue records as 21.68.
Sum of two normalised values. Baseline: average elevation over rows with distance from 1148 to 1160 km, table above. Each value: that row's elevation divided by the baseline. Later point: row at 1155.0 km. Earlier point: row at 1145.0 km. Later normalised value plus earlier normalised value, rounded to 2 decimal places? 1.96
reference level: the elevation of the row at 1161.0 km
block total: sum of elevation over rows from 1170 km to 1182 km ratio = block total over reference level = 5.461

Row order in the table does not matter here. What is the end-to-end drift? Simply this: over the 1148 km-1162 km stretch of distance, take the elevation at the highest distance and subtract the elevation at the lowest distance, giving 2.2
